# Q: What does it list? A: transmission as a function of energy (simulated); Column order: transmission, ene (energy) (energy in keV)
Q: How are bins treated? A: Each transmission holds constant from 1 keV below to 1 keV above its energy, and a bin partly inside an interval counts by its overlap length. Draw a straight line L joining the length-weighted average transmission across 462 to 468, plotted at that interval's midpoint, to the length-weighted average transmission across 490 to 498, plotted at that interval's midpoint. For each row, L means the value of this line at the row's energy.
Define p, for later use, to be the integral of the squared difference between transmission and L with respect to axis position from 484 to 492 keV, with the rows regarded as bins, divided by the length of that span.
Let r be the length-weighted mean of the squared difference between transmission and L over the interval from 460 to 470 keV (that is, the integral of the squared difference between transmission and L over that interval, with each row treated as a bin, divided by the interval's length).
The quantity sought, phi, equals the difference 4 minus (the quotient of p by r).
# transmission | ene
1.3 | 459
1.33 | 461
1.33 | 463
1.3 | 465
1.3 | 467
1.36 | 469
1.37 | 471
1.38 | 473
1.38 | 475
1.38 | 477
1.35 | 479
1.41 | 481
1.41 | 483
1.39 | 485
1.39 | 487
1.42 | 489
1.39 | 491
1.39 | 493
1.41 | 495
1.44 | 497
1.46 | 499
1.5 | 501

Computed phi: 3.6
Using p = 0.0003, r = 0.0007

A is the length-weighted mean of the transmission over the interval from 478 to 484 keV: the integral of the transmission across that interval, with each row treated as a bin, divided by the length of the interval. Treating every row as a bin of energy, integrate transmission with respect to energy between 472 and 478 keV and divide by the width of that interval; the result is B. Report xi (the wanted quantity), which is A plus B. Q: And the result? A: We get 2.77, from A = 1.39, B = 1.38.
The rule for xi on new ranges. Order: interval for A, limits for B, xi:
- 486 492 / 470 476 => 2.78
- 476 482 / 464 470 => 2.70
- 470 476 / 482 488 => 2.77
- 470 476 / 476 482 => 2.76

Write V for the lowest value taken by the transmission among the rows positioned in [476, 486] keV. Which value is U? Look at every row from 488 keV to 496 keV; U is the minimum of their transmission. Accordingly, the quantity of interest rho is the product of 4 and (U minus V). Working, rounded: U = 1.39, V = 1.35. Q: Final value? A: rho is 0.2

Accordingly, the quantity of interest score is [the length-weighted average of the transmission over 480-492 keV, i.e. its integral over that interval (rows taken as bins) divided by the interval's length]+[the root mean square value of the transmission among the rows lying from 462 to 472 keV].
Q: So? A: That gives 2.73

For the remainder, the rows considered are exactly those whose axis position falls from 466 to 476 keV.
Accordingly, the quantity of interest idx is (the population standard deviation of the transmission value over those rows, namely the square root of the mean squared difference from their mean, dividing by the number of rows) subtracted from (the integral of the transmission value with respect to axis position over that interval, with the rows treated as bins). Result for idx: 14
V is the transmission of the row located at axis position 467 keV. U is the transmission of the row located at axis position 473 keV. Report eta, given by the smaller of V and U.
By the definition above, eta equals 1.300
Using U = 1.38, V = 1.3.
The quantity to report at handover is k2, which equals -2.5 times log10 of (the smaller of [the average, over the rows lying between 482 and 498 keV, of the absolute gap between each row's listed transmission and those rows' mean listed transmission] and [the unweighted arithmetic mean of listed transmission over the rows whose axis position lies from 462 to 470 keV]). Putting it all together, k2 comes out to 4.6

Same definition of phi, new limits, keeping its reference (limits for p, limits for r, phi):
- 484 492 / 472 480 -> 3.7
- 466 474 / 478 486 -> 2.7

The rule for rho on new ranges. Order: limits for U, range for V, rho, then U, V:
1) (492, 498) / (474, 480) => 0.2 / 1.39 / 1.35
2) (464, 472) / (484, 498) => -0.4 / 1.3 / 1.39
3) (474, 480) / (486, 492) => -0.2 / 1.35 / 1.39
